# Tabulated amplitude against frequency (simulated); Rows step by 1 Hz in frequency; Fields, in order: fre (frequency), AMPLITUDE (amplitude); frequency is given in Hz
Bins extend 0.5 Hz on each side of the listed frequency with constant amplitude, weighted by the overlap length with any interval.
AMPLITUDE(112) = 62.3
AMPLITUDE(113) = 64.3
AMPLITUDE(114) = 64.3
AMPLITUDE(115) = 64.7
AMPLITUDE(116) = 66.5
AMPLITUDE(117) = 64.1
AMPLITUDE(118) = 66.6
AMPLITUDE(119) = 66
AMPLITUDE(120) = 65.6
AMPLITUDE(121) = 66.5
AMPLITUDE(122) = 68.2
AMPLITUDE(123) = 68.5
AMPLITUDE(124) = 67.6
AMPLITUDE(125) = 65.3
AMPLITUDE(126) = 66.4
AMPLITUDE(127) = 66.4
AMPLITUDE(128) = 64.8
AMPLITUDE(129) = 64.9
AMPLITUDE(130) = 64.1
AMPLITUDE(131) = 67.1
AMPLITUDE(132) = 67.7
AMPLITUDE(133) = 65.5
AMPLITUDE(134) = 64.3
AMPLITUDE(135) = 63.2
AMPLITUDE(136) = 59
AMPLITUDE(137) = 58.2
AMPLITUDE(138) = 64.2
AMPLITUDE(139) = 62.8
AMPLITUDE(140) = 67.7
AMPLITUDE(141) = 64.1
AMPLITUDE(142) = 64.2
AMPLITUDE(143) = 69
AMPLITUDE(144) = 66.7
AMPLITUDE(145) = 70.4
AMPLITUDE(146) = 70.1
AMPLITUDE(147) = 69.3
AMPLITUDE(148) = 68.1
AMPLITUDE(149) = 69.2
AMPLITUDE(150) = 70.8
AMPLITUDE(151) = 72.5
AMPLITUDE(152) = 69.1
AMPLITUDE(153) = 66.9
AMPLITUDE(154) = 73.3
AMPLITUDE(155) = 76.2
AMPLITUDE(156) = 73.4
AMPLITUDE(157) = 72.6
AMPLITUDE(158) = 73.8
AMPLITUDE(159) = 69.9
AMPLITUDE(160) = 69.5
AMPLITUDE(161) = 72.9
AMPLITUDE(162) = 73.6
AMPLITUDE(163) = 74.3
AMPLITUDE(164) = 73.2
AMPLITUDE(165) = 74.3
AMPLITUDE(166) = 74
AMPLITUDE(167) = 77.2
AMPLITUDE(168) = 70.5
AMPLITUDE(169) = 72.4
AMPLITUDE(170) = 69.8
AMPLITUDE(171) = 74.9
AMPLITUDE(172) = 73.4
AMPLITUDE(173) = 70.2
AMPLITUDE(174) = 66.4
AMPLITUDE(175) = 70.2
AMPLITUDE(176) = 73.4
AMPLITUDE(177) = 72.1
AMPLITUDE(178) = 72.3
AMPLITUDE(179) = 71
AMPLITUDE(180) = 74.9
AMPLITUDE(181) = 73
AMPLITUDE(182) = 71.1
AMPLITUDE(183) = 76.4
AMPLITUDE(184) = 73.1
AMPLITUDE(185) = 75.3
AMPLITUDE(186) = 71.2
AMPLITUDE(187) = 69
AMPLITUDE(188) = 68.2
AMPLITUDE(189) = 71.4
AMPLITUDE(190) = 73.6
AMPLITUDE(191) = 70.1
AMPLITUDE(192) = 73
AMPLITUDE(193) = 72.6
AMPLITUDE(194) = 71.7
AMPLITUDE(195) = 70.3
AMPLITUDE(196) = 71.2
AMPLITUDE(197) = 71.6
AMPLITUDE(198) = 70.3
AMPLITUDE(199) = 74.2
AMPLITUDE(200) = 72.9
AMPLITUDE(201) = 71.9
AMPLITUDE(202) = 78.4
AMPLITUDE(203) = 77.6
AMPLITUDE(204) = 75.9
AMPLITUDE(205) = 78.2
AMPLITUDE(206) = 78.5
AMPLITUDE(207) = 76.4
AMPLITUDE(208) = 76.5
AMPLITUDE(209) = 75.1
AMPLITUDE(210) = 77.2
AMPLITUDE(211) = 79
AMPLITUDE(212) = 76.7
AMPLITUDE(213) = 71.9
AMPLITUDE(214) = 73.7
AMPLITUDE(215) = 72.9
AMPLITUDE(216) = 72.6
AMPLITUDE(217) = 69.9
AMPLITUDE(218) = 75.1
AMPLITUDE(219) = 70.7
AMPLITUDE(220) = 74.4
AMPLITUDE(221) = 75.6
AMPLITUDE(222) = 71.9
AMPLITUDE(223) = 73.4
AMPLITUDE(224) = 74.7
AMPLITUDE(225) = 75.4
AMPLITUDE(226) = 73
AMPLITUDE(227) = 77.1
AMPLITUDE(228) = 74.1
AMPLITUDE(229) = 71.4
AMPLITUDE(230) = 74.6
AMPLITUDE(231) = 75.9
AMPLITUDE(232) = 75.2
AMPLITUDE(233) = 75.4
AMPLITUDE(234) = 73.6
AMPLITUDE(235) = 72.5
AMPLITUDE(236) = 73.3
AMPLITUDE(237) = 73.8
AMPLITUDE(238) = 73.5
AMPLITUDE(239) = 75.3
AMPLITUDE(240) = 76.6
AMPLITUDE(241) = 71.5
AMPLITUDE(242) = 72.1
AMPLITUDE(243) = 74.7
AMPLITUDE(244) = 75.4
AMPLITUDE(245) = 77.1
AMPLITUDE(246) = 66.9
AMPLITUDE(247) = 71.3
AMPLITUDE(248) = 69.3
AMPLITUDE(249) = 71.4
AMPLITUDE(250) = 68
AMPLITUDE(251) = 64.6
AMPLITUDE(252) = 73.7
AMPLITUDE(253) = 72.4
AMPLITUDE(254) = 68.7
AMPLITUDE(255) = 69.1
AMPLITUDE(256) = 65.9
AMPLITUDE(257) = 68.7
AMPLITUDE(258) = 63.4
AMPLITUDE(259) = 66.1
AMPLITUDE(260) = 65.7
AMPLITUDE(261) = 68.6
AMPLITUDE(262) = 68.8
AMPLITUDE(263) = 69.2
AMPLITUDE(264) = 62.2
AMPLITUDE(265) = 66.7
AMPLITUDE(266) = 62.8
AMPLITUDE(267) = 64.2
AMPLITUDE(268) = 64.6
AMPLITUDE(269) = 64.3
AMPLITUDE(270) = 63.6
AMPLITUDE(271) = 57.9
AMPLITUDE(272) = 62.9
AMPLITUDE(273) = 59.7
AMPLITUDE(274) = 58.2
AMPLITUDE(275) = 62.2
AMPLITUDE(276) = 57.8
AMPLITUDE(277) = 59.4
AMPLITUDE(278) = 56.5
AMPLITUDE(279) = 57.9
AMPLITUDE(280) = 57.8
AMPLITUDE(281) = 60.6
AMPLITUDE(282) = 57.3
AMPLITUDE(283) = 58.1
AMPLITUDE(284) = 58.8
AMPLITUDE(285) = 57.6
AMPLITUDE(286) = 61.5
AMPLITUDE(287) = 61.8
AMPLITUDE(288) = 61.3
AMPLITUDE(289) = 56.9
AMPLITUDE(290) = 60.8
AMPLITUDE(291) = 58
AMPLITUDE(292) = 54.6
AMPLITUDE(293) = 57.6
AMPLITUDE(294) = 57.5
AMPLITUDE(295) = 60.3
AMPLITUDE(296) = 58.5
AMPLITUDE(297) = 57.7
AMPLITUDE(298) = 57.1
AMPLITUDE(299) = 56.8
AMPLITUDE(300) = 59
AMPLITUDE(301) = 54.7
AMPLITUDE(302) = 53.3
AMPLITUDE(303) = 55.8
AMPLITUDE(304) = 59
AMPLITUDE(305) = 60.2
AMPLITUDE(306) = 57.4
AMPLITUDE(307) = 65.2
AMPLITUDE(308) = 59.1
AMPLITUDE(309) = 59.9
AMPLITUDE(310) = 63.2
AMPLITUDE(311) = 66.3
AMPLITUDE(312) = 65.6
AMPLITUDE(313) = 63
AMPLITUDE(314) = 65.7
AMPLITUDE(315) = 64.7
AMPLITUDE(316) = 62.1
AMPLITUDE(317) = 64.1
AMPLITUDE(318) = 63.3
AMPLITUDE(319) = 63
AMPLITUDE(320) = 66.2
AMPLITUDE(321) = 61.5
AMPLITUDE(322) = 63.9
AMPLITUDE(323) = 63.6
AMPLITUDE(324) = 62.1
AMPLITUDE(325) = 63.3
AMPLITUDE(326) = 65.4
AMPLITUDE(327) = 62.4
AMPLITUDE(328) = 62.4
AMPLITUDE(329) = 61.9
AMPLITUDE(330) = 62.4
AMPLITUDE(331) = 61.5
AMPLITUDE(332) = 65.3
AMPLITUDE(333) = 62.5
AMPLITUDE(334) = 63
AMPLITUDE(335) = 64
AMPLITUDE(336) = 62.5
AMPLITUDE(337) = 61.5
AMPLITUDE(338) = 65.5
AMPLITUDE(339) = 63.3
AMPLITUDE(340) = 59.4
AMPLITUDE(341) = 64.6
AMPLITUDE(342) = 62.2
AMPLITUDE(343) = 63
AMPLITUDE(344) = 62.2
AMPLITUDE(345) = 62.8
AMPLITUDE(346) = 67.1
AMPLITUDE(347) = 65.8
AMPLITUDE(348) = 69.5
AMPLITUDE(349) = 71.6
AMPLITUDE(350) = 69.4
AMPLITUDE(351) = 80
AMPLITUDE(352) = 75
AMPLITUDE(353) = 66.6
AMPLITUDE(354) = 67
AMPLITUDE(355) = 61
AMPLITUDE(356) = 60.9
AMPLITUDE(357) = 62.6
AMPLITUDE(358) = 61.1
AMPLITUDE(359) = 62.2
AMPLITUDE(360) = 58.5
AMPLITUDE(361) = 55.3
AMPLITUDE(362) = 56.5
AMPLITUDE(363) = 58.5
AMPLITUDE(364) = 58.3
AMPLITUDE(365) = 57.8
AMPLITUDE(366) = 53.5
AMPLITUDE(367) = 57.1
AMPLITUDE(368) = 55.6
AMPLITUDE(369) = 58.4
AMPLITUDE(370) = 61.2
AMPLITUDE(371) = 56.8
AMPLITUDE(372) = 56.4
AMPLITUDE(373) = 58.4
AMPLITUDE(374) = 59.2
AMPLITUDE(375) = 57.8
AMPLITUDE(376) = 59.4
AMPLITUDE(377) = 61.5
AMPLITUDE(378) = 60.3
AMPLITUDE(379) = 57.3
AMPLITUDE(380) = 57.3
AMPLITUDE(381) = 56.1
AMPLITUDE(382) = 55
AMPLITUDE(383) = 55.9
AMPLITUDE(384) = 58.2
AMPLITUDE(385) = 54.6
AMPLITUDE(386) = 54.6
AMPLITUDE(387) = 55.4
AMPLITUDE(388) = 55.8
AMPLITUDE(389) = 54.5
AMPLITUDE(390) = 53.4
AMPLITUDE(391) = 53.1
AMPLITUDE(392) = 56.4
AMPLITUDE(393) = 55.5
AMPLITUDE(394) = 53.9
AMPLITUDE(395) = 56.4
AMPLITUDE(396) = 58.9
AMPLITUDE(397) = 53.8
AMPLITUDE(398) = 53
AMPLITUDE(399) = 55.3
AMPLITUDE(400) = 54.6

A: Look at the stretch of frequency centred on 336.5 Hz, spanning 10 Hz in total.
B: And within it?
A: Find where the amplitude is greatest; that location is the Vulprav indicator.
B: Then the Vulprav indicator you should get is 338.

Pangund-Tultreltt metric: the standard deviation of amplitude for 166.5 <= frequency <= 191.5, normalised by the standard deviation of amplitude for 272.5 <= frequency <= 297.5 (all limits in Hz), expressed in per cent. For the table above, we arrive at 137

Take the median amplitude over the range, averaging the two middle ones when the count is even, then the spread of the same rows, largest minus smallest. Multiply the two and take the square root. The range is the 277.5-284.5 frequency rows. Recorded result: 15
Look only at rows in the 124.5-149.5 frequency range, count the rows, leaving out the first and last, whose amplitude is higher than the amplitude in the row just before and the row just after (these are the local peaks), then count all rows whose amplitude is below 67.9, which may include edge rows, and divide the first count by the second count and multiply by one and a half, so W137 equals 0.47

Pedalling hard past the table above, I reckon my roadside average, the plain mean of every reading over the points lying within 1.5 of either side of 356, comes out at 61.5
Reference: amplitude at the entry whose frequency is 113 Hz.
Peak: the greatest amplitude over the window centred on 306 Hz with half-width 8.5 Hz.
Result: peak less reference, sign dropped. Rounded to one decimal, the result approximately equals 2.0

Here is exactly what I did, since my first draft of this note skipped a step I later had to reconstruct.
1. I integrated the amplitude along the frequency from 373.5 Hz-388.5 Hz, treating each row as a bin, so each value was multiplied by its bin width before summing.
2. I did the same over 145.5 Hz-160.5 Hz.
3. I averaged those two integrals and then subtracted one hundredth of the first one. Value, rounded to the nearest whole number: 953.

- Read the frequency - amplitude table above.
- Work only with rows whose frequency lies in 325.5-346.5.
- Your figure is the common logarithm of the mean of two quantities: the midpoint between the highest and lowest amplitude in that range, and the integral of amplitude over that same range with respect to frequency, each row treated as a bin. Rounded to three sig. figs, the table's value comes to 2.84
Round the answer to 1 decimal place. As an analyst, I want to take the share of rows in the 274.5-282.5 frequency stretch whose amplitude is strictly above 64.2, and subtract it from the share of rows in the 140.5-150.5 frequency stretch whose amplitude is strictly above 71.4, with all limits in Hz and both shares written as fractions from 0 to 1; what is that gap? 0.0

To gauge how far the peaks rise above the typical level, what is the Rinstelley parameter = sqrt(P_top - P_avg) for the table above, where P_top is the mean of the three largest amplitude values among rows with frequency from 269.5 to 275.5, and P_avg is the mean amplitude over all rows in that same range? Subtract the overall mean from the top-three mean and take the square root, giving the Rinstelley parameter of 1.5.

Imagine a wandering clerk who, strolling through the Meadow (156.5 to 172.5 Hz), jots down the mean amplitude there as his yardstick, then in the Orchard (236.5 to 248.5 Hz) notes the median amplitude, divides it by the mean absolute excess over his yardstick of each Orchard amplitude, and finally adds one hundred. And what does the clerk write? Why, 130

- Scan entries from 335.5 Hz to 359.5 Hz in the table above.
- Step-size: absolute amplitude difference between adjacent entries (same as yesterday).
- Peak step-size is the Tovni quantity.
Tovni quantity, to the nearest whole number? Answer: 11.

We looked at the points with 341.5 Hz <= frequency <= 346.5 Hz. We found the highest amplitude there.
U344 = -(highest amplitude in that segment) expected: -67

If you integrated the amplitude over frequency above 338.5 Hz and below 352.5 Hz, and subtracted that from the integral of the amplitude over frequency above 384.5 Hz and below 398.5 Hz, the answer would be -167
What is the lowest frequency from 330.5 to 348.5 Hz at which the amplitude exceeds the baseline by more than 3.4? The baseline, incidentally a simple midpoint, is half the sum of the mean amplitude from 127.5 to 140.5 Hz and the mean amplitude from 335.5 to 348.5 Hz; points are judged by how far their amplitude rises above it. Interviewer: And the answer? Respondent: 348 Hz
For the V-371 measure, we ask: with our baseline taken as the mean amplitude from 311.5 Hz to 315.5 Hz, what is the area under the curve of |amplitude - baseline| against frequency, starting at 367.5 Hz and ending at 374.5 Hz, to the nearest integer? 47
